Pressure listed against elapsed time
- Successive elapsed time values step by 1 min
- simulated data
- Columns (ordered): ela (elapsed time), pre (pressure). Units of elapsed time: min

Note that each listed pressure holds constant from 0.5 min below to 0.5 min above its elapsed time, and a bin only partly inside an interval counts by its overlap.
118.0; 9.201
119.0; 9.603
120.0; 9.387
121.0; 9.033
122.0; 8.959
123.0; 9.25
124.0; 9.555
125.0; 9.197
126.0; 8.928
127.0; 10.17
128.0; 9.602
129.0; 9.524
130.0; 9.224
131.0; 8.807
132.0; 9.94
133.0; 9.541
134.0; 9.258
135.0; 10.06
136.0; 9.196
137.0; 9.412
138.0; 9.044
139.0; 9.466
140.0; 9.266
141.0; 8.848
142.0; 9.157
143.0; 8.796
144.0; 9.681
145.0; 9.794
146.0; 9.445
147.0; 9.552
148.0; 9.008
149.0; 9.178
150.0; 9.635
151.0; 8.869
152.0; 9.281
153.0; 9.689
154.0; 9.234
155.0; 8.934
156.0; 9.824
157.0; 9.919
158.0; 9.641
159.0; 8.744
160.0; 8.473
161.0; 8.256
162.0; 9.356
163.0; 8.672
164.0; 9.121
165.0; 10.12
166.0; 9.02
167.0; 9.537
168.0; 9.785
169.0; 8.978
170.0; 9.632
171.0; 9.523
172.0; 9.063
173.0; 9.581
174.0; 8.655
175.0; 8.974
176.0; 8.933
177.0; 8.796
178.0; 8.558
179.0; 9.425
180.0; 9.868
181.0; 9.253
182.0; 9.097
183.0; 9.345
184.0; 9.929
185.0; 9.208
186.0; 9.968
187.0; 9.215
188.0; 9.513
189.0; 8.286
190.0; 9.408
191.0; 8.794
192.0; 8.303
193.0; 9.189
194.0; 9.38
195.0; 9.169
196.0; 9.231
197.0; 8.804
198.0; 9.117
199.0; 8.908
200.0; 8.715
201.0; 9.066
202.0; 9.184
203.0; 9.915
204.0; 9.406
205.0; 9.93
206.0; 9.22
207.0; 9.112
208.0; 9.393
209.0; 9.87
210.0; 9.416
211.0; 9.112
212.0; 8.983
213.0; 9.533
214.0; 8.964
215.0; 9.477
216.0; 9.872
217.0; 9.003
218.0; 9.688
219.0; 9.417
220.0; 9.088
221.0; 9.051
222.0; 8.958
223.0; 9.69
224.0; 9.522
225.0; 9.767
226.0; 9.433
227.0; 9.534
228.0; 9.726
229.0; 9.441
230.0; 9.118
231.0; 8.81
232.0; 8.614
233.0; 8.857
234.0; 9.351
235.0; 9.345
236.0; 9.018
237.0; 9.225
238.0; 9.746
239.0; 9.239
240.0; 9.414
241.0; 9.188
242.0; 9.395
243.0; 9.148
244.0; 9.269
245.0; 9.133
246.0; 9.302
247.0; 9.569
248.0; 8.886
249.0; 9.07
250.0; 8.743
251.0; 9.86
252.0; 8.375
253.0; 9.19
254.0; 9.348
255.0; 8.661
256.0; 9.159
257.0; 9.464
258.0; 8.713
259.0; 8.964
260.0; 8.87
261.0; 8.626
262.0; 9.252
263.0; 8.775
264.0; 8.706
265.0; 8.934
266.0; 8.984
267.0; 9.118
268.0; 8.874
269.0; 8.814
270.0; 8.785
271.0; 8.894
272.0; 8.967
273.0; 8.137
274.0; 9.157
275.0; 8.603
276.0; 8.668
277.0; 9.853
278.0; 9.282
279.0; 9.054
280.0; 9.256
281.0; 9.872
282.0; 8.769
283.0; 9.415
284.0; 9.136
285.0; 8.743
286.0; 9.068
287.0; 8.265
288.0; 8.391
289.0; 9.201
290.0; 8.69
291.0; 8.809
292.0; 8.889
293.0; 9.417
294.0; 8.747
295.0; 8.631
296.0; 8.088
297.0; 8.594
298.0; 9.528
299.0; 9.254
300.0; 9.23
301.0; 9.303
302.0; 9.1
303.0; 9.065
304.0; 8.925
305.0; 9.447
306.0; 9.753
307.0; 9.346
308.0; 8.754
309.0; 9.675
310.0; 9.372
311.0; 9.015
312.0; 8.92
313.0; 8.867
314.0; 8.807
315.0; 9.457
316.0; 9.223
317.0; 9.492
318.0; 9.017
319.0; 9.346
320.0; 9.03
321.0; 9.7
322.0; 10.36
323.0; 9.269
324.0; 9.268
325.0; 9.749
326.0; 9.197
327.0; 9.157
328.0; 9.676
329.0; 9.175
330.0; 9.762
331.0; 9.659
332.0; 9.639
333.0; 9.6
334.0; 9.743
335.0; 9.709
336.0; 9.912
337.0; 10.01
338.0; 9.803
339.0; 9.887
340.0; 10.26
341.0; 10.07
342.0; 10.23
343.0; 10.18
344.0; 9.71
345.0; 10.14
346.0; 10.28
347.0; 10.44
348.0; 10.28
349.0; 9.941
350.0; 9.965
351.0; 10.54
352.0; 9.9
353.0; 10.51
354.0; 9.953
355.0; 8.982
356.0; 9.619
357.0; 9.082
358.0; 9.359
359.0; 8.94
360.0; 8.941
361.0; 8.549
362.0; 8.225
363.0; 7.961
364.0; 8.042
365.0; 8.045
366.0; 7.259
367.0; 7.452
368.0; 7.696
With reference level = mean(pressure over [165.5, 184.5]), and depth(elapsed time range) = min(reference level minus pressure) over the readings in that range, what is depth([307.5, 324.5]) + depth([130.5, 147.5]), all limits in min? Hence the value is -1.90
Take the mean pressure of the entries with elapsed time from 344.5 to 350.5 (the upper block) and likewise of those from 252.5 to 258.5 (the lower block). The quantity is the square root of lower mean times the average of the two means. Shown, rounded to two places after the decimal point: 9.36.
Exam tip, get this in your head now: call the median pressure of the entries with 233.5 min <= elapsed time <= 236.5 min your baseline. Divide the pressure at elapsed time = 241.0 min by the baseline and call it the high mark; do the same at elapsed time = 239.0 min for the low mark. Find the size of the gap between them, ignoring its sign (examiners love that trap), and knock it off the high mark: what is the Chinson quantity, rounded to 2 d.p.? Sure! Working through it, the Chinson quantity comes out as 0.98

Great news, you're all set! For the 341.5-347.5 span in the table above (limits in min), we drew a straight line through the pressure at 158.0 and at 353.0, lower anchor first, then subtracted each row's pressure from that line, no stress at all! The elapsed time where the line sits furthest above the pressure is 344.0 min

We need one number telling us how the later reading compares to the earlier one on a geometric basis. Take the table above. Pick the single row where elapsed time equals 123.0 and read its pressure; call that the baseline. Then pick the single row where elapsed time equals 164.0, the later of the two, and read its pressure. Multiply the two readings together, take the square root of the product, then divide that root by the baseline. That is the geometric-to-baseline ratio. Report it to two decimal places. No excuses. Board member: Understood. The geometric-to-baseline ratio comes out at 0.99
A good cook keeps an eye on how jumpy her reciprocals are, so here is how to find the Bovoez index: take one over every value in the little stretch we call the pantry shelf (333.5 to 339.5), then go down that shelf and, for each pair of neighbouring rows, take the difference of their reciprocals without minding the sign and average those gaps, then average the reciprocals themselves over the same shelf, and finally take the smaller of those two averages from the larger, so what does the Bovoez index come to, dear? 0.100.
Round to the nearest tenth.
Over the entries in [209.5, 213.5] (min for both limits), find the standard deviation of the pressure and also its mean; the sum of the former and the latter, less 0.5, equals 9.0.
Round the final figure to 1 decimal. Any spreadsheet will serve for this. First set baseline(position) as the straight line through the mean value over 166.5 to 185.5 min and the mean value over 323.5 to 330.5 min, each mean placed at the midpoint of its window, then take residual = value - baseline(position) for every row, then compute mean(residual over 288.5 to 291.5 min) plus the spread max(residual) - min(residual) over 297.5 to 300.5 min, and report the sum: -0.2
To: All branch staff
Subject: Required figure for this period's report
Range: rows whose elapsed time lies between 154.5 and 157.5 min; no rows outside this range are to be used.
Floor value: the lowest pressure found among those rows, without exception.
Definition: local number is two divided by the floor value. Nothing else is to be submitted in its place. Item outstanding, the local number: 0.224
